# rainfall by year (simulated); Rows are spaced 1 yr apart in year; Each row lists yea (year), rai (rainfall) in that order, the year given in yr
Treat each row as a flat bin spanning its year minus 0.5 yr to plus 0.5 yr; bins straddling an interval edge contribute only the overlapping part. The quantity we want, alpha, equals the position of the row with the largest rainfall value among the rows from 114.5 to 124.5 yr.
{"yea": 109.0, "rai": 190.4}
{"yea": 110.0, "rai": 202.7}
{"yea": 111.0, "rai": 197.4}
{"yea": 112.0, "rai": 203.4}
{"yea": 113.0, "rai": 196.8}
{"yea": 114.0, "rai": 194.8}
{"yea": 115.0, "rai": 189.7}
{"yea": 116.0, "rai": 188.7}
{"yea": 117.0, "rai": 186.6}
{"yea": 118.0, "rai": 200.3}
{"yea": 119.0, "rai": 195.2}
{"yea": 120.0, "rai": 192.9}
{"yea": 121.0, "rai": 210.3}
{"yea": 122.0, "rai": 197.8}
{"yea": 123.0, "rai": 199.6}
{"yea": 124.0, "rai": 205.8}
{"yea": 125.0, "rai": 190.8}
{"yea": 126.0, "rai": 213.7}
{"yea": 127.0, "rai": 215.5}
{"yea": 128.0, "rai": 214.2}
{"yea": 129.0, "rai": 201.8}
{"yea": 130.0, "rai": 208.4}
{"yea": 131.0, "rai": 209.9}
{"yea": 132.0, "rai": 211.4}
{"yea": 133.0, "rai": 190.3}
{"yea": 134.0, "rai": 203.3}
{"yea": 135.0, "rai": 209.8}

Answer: 121.0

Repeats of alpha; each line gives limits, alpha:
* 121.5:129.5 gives 127.0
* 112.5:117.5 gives 113.0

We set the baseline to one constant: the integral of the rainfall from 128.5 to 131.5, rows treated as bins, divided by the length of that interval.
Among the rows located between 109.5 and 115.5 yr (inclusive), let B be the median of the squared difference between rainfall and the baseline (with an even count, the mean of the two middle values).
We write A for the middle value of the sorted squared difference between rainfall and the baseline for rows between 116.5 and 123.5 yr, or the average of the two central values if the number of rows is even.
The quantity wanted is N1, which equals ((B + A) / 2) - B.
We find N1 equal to -7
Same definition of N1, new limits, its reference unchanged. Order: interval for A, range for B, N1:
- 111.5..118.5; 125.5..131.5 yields 53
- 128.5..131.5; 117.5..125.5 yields -27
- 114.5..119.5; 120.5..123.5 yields 119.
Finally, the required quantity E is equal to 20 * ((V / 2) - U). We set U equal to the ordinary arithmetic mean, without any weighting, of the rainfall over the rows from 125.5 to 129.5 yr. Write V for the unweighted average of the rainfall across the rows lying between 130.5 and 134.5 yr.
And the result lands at -2189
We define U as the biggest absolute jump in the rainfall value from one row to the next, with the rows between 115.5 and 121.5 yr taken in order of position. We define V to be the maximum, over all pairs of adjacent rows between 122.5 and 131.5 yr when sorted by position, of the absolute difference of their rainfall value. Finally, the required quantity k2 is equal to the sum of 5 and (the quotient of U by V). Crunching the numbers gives 5.8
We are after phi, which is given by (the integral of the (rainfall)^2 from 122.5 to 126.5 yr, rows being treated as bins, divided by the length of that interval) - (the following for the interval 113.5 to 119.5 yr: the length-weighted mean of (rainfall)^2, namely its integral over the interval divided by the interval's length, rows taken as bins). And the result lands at 3969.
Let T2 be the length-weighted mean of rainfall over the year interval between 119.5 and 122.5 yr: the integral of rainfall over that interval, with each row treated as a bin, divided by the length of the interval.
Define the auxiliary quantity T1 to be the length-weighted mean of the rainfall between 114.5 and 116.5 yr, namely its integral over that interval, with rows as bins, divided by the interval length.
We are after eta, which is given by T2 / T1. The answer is 1.06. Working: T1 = 189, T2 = 200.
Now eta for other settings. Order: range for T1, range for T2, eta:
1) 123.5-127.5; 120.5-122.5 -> 0.99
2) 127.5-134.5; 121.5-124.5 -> 0.98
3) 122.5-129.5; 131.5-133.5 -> 0.98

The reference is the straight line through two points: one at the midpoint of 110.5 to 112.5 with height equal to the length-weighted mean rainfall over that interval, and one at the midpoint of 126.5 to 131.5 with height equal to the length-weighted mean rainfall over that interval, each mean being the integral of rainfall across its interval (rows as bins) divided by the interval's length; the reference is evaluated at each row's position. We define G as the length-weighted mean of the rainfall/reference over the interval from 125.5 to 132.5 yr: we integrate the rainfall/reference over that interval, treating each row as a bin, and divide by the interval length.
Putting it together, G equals 1.00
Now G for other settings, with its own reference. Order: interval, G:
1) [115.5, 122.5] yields 0.96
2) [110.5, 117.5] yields 0.96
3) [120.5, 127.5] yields 0.99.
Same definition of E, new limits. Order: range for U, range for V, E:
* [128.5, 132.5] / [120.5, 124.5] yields -2124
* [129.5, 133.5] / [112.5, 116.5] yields -2175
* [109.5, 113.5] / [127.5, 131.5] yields -1916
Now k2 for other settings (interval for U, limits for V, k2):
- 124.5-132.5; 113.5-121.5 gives 6.3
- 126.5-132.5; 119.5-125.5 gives 5.7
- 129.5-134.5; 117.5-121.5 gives 6.2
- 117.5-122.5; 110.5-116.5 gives 7.6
